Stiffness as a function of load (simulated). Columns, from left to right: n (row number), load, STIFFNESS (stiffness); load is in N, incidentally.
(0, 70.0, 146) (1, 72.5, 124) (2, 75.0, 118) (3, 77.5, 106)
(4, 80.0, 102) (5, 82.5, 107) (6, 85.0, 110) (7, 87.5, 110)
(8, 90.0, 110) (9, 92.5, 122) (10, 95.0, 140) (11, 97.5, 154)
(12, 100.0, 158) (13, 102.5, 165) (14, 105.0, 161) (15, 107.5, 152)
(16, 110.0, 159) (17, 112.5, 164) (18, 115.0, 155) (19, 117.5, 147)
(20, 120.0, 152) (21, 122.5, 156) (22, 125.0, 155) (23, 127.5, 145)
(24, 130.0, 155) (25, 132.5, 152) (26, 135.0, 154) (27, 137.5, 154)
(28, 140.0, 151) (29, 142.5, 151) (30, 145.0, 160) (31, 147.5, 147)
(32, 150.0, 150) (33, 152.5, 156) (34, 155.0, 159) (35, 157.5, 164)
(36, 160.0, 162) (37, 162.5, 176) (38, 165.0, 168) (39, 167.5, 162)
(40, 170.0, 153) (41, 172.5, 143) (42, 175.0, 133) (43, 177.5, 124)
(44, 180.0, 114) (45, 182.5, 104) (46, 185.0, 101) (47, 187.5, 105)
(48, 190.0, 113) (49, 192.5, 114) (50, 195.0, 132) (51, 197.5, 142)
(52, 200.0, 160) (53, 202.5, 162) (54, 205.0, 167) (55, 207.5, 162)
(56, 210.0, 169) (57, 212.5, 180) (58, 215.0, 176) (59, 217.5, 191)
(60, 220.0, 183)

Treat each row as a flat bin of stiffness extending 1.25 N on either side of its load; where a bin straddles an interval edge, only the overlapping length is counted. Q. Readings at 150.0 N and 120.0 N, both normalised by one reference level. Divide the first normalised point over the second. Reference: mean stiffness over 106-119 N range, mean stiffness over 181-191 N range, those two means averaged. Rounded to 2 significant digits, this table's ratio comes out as 0.99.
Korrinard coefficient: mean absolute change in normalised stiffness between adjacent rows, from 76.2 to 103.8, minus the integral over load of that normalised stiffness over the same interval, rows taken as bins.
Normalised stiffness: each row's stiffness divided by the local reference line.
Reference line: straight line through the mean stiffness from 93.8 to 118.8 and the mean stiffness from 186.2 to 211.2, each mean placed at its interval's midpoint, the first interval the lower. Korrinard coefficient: -22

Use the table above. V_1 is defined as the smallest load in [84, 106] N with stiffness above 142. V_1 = 97.5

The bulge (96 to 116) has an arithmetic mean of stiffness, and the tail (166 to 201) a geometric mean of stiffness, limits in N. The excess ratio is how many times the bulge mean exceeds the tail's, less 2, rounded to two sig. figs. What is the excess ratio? -0.75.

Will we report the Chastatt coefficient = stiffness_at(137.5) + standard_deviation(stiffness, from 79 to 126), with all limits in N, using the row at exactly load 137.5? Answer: 176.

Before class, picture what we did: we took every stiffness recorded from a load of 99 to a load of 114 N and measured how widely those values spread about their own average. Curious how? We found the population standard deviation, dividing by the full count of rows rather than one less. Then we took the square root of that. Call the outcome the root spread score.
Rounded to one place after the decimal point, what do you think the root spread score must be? 2.1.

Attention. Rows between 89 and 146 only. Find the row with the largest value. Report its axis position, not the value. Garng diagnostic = 102.5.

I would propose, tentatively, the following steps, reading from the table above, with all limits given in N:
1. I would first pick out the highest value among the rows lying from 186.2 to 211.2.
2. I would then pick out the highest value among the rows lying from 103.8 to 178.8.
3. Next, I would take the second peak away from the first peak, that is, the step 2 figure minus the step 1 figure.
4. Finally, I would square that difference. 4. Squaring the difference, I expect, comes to 49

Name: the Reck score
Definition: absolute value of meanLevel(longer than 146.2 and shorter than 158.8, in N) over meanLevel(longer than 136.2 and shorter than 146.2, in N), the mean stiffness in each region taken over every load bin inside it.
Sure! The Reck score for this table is 1.01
